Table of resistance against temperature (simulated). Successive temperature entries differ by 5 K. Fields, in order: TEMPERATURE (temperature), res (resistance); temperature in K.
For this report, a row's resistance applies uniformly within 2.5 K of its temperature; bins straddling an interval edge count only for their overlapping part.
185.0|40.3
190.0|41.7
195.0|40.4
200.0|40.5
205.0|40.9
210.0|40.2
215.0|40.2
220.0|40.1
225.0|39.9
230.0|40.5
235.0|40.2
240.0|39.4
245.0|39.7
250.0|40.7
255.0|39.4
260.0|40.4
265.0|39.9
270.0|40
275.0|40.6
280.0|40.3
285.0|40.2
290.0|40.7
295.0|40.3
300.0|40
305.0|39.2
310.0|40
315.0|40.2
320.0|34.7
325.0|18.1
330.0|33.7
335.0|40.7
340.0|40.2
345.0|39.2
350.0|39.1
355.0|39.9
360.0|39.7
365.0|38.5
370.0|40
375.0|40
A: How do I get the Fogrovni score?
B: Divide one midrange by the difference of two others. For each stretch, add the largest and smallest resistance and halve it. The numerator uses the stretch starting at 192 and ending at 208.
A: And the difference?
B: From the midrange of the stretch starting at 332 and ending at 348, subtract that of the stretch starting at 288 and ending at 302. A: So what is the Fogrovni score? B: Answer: -102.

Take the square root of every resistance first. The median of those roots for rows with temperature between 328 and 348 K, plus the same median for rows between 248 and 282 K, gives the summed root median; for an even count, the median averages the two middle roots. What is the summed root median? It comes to 12.6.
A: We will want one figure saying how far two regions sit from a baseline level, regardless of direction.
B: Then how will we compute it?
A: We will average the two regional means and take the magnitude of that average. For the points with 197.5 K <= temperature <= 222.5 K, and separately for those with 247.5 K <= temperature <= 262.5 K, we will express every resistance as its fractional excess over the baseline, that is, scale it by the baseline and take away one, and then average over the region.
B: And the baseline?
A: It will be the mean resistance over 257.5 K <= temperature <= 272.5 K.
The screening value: 0.0043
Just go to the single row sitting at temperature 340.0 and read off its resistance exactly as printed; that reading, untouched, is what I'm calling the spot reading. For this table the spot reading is 40.2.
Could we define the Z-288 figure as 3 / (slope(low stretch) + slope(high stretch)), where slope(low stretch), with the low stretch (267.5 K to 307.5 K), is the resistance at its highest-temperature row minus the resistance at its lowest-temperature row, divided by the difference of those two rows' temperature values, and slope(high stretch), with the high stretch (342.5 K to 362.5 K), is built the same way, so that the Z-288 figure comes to 286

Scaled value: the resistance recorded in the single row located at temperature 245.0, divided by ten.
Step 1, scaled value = 3.97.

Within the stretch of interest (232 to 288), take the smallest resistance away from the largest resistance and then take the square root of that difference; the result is 1.14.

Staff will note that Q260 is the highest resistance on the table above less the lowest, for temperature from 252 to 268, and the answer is 1.0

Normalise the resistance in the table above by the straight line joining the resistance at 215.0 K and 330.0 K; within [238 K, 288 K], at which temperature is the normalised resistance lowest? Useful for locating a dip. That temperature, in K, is 240.0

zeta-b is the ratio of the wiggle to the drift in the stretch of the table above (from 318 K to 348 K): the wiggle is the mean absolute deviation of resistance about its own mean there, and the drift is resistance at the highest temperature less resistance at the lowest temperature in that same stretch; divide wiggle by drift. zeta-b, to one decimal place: 1.3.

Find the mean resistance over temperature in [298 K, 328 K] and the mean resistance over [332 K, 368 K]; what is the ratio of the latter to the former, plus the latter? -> 40.7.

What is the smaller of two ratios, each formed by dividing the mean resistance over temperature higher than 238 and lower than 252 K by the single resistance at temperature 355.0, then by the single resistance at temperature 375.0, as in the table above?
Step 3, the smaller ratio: 0.998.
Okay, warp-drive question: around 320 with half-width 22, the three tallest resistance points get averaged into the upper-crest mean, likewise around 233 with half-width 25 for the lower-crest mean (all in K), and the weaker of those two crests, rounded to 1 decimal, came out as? 40.4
